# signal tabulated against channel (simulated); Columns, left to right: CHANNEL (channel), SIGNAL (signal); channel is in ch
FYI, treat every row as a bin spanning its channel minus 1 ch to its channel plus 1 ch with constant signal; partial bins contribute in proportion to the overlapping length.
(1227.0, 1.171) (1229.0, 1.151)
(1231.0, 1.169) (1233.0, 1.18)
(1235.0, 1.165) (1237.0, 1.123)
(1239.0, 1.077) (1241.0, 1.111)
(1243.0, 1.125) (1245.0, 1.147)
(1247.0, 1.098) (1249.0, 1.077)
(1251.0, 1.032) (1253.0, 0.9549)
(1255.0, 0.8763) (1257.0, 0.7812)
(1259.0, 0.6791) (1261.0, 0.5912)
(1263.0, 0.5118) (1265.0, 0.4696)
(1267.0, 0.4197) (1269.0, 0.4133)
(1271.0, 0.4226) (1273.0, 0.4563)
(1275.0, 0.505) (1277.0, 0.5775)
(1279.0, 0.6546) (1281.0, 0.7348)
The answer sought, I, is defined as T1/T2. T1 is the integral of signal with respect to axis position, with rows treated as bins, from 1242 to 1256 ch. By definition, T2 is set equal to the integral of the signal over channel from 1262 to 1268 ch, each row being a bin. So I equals 5.2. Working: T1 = 15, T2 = 2.8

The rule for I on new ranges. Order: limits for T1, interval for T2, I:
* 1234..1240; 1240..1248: 0.8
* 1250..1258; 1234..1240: 1.1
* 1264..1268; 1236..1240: 0.4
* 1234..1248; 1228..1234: 2.2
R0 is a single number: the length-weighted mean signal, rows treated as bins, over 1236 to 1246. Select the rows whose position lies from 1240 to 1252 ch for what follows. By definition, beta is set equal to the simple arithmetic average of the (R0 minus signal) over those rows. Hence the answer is 0.02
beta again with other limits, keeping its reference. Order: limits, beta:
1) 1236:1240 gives 0.02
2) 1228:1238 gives -0.04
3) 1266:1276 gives 0.67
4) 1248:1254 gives 0.10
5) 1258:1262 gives 0.48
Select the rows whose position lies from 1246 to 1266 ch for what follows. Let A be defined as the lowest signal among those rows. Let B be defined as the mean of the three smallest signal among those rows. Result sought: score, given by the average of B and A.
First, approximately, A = 0.4696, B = 0.52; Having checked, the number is 0.50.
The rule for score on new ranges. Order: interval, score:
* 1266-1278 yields 0.42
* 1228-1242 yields 1.09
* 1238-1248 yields 1.09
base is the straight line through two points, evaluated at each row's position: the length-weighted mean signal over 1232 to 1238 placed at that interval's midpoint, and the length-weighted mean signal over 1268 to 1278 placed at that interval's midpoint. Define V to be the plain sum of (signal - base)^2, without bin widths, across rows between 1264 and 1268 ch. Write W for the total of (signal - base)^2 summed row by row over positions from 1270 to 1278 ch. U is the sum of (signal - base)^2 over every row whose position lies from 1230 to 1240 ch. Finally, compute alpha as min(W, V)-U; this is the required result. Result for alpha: 0.04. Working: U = 0.004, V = 0.049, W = 0.043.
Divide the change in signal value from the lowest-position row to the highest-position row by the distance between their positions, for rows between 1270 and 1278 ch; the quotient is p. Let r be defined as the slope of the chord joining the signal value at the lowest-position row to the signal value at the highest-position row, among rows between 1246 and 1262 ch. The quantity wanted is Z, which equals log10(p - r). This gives -1.2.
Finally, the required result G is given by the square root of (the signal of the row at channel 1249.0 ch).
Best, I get 1.04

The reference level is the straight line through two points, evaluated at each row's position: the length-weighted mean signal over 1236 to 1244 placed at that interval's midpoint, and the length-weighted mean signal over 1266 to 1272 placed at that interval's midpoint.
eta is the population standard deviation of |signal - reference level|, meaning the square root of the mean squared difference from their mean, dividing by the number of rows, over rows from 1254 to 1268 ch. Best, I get 0.034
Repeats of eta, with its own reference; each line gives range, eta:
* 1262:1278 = 0.111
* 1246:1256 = 0.022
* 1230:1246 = 0.044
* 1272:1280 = 0.128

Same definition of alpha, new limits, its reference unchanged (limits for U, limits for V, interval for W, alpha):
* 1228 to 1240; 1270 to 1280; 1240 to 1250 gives 0.08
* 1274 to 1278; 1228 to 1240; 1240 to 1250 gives -0.02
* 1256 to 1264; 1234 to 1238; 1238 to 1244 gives -0.03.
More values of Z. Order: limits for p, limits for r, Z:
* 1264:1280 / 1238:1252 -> -1.8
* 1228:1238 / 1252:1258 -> -1.4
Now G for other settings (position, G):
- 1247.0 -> 1.05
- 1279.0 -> 0.81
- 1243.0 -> 1.06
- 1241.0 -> 1.05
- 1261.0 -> 0.77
